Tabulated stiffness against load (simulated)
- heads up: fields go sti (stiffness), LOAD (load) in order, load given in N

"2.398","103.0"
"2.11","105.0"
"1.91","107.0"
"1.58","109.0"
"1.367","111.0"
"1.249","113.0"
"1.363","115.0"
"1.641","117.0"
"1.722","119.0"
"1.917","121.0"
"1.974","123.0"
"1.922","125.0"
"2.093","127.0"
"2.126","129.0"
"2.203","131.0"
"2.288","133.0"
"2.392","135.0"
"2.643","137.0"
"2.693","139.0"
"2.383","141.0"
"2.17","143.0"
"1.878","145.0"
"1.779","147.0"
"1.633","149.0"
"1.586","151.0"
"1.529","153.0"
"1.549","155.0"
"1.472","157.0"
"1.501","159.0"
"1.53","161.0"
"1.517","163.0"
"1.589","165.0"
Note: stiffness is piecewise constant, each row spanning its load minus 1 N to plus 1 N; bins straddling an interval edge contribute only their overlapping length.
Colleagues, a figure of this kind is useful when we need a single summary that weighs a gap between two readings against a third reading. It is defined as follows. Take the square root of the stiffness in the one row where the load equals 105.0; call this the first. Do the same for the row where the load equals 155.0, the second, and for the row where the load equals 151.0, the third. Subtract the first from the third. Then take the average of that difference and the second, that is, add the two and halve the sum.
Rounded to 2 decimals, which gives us 0.53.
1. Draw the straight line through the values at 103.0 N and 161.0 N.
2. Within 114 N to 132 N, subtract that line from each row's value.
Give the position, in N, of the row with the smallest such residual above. 115.0 N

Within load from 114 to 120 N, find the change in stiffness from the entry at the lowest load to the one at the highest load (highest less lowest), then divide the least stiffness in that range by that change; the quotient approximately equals 4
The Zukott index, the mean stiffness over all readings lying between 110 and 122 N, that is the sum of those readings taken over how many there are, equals 1.54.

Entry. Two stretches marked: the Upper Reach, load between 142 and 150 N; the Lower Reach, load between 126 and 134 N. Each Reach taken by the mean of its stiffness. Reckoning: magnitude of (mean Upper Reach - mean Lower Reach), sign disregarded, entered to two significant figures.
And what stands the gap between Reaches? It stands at 0.31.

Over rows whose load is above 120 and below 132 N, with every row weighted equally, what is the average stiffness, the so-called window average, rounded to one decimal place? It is 2.0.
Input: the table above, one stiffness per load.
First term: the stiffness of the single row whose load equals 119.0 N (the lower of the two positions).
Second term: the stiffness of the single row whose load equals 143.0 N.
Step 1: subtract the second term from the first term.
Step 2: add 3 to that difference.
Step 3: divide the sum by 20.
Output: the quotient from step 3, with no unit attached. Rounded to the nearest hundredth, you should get 0.13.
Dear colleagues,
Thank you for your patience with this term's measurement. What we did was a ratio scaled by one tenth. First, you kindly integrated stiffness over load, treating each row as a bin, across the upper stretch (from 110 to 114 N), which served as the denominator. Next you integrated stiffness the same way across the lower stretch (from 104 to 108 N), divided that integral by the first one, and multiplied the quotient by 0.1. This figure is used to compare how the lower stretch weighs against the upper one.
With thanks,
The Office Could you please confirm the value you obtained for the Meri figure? 0.154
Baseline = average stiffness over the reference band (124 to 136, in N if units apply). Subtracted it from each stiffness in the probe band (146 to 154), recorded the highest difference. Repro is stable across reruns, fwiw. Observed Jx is -0.39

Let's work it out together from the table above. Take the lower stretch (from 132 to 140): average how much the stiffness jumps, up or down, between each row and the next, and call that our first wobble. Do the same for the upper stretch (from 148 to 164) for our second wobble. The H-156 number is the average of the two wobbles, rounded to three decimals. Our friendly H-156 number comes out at 0.087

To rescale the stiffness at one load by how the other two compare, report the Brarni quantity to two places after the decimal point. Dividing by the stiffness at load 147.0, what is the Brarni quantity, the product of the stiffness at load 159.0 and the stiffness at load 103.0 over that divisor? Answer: 2.02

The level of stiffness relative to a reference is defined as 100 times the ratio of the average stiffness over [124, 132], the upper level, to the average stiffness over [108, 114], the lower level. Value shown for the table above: 149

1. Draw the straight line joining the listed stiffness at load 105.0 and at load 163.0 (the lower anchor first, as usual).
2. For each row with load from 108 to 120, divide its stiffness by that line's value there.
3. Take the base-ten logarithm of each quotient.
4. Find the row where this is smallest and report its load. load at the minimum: 113.0 N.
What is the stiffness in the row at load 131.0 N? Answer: 2.203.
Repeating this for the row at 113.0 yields 1.249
